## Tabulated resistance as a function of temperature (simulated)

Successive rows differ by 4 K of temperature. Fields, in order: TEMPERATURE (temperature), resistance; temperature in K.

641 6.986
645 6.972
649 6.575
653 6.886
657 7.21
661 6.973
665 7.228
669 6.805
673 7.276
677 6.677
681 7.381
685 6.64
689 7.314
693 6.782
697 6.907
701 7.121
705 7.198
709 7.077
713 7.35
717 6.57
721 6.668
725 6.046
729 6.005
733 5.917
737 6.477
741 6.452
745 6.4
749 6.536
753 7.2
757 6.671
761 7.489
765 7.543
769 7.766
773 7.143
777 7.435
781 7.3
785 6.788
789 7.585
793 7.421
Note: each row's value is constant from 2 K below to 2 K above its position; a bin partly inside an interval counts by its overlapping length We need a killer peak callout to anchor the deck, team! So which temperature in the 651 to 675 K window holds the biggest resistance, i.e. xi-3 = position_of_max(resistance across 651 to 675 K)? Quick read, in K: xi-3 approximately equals 673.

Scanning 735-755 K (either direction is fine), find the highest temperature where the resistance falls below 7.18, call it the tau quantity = 749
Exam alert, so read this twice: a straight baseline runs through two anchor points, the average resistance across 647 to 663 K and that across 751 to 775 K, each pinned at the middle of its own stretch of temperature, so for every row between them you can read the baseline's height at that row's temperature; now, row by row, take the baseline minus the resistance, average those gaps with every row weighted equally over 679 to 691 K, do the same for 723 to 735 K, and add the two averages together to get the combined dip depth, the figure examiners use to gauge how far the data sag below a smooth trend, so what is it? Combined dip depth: 1.1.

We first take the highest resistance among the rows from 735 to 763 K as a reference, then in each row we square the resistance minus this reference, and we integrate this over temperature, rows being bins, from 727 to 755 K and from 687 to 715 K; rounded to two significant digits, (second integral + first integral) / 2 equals 20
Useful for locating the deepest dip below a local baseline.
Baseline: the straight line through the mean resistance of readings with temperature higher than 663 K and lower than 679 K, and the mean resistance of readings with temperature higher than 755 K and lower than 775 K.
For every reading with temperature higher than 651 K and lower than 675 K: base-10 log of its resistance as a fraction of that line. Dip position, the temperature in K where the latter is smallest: 669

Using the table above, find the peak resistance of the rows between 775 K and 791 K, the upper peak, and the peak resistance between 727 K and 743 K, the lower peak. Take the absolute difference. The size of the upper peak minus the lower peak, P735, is 1.1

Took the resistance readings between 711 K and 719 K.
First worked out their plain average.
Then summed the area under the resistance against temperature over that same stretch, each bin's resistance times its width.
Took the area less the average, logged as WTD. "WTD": 48.7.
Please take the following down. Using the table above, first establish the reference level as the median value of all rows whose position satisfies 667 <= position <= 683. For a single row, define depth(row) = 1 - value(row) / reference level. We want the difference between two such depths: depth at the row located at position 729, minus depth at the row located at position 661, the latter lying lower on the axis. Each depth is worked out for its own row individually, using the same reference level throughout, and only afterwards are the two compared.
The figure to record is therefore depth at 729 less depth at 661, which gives 0.14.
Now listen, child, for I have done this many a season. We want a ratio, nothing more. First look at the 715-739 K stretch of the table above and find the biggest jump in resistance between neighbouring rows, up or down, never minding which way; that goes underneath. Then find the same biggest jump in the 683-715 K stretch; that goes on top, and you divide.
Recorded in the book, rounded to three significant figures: 1.08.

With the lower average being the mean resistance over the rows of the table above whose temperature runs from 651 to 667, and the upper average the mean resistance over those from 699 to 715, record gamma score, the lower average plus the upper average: 14.26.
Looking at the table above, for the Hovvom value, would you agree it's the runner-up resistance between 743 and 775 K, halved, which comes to 3.77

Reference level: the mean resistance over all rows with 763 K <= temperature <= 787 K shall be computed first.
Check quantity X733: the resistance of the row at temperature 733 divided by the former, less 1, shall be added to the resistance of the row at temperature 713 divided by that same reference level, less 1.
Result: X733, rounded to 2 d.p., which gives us -0.19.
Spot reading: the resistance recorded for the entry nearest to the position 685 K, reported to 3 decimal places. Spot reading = 6.640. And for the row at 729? 6.005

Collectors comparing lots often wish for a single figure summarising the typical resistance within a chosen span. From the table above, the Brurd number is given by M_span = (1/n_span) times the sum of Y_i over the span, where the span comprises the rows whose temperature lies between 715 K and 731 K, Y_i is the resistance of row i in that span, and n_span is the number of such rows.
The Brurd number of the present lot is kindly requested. 6.3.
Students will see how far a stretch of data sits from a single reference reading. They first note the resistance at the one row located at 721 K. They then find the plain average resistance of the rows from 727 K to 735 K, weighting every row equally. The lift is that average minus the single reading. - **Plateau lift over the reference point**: -0.7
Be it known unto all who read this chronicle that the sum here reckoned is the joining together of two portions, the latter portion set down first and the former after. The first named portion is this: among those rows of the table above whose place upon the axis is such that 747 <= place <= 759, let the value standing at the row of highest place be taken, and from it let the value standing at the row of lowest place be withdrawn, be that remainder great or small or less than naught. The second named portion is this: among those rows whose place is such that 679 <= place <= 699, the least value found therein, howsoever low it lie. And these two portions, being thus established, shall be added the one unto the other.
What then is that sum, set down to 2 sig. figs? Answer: 6.8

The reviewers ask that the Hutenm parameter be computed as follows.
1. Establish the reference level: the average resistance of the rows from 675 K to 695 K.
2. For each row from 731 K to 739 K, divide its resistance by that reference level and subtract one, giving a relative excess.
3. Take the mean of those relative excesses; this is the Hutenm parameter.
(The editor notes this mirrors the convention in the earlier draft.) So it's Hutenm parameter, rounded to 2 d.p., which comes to -0.11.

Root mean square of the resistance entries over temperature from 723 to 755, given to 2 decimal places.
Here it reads 6.39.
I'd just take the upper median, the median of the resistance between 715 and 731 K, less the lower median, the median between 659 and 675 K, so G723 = -0.8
